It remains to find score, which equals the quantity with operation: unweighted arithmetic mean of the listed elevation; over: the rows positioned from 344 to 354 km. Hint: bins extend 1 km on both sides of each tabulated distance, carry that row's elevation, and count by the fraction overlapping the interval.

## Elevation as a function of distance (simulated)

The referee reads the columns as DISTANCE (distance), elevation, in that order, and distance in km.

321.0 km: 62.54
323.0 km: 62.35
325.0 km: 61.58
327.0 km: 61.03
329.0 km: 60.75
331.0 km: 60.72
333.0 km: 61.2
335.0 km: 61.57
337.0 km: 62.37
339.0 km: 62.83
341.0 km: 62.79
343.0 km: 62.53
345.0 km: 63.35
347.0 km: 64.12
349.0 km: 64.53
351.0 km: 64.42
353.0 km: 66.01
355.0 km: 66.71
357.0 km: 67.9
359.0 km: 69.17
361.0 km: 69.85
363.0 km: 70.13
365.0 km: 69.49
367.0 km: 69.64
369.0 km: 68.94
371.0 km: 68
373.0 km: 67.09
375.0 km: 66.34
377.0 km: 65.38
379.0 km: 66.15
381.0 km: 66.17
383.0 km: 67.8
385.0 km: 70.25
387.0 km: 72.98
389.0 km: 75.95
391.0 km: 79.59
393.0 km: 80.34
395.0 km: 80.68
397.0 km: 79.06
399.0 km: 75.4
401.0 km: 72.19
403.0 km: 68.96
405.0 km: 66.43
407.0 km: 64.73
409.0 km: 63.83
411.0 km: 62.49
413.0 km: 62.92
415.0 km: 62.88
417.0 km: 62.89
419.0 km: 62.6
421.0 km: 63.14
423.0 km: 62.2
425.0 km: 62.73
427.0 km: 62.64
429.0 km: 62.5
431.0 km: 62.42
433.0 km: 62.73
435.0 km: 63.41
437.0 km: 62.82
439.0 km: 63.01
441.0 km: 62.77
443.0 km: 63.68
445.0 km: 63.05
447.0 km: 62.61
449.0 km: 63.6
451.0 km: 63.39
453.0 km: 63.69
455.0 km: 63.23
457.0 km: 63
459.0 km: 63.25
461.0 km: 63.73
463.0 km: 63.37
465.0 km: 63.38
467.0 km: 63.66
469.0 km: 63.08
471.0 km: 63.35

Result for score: 64.5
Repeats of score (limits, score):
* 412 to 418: 62.9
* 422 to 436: 62.7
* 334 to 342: 62.4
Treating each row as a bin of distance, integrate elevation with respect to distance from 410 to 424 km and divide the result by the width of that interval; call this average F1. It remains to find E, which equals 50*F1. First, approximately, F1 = 62.7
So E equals 3137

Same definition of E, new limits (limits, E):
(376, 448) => 3346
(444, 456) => 3163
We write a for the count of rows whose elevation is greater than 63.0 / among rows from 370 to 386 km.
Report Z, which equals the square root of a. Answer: 2.8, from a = 8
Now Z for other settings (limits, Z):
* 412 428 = 1.0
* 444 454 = 2.0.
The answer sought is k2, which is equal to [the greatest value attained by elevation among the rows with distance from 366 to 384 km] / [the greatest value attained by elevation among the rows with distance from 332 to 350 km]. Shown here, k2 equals 1.08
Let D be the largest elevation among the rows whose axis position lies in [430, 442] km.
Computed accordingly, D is 63.41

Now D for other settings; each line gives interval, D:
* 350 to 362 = 69.85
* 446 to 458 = 63.69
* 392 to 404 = 80.68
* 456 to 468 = 63.73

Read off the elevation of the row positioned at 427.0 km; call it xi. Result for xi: 62.64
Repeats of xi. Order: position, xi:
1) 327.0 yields 61.03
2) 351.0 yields 64.42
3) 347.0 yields 64.12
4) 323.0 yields 62.35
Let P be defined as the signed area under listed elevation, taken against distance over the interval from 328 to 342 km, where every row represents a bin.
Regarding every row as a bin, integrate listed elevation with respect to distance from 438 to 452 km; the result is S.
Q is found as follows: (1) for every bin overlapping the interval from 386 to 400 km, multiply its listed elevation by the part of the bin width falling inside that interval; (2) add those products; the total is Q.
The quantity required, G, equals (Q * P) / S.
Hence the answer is 1064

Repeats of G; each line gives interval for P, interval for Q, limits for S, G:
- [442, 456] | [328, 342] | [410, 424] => 873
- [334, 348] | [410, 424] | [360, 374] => 799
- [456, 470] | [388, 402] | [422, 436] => 1098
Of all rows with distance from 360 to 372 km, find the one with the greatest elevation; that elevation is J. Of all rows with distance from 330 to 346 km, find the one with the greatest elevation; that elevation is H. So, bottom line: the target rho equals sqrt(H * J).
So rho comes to 66.7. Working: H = 63.35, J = 70.13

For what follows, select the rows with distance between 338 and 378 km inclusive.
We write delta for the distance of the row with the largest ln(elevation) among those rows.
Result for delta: 363.0 km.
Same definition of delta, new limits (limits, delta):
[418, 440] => 435.0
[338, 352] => 349.0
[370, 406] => 395.0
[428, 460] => 453.0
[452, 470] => 461.0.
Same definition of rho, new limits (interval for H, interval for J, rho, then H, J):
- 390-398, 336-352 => 72.2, 80.68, 64.53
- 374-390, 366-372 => 72.7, 75.95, 69.64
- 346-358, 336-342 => 65.3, 67.9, 62.83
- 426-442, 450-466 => 63.6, 63.41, 63.73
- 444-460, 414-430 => 63.4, 63.69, 63.14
